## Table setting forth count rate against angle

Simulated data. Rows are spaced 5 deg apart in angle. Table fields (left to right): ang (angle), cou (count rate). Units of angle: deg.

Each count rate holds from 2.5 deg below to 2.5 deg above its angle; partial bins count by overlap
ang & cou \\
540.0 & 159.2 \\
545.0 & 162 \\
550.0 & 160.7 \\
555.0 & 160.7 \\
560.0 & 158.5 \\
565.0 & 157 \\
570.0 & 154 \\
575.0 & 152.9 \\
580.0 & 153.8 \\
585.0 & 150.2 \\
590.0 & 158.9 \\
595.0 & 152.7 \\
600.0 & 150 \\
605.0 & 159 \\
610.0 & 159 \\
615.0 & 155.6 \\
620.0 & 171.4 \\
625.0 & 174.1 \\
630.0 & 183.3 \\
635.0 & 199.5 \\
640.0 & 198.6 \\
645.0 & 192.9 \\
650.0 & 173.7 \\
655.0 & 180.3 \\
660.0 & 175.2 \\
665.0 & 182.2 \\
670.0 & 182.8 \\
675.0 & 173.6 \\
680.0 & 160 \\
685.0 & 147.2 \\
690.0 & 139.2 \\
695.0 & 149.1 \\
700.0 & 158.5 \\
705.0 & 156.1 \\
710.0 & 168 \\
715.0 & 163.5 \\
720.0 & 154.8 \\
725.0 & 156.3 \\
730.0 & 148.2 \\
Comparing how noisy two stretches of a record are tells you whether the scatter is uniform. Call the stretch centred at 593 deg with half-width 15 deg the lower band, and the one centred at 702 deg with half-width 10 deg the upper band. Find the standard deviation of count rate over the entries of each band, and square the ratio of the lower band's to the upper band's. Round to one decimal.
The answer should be 0.3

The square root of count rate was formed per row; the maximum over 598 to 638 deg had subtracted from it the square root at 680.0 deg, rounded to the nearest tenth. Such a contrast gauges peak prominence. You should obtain 1.5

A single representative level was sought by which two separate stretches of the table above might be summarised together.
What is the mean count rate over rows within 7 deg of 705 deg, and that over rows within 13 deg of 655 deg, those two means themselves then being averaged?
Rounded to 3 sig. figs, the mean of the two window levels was 171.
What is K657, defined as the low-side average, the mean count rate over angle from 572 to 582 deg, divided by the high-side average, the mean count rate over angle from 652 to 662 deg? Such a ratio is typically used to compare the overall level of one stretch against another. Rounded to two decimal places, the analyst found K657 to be 0.86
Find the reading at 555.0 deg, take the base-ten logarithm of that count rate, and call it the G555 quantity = 2.21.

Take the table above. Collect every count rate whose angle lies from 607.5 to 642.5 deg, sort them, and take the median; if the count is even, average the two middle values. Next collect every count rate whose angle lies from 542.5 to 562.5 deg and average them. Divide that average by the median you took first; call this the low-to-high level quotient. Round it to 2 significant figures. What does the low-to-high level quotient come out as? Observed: 0.92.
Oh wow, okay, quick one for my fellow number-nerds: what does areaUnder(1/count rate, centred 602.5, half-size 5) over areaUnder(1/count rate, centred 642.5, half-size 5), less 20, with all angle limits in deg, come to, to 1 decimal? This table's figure -18.7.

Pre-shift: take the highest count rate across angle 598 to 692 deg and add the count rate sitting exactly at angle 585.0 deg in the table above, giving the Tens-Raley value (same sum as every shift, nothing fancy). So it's 350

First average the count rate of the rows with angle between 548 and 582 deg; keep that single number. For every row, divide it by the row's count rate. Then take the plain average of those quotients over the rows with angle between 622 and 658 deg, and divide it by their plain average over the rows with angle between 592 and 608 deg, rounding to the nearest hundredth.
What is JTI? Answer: 0.83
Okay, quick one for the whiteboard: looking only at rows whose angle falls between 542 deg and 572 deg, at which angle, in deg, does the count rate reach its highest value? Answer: 545.0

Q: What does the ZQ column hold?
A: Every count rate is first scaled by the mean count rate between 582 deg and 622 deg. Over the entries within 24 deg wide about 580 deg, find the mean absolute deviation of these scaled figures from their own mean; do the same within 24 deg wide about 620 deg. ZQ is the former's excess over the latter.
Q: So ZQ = -0.05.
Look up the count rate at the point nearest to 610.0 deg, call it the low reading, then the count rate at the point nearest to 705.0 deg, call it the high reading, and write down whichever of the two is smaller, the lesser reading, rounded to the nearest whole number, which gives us 156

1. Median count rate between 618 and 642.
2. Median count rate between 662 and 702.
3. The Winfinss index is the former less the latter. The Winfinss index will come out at 24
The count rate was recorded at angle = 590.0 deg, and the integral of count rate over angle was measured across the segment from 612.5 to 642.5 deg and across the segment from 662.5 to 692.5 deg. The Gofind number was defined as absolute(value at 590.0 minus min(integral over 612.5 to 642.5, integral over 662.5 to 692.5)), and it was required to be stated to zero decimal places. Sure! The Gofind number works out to 4766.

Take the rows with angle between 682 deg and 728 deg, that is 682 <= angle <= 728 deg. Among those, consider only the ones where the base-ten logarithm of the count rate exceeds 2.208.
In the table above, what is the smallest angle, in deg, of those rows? 710.0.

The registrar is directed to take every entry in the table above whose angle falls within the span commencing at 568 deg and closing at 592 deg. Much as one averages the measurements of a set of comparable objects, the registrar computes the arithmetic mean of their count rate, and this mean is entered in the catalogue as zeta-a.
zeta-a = 154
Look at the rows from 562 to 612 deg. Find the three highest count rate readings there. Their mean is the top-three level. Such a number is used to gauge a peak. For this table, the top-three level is 159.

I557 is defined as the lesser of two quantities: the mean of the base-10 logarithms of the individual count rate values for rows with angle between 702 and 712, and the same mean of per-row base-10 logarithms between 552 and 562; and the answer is 2.20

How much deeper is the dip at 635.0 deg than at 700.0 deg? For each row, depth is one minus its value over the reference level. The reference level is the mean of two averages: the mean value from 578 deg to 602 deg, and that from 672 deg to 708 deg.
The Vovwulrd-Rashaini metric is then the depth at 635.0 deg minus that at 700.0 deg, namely -0.27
